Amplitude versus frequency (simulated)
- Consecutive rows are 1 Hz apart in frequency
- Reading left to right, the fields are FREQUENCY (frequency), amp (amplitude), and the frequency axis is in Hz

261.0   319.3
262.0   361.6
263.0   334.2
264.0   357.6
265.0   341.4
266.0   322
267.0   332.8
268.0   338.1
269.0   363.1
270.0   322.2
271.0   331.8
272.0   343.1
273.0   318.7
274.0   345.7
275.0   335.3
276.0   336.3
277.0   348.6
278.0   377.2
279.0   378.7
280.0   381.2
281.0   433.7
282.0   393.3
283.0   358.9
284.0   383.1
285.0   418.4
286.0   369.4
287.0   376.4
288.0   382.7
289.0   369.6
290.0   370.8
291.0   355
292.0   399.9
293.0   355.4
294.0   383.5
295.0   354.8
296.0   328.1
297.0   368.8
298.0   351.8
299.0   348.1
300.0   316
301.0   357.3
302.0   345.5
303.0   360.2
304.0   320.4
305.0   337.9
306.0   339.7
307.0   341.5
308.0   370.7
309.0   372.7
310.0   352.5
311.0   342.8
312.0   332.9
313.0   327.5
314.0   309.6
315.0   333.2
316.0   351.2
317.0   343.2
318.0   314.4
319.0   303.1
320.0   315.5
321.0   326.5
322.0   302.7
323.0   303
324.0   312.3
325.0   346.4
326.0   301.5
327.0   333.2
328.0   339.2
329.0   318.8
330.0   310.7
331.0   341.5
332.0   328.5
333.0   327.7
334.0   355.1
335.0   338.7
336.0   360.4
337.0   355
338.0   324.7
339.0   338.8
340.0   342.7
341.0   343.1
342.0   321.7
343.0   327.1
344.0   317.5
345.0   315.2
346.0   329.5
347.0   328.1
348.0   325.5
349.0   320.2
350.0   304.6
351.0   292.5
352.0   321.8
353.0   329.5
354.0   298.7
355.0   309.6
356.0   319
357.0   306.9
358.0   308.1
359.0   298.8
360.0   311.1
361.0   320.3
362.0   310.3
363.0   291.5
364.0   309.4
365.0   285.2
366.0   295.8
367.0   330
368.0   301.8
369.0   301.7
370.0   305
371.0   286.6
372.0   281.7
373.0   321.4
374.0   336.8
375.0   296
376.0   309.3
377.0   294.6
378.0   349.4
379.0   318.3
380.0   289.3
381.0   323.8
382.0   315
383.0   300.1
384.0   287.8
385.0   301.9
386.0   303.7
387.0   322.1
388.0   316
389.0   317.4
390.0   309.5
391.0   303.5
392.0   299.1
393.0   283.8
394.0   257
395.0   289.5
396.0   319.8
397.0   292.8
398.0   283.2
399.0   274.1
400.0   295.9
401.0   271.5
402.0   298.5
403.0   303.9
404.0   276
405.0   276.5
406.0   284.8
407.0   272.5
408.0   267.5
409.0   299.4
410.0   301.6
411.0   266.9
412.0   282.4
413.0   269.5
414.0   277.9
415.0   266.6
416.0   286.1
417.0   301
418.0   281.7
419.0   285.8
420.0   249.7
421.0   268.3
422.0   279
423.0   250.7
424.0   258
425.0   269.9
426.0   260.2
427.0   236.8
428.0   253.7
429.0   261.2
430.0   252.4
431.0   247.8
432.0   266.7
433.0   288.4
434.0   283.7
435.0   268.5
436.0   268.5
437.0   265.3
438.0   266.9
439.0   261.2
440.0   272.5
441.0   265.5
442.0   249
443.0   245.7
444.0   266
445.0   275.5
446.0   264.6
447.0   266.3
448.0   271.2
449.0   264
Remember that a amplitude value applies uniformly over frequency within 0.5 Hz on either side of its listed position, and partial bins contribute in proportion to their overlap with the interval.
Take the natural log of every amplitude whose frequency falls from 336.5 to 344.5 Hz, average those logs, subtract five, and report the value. 0.81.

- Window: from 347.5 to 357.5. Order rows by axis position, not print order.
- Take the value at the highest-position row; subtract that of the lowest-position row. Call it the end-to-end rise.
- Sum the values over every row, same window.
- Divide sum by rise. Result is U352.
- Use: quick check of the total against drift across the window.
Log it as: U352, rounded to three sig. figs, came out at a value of -168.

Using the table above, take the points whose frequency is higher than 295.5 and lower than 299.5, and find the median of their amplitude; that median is 350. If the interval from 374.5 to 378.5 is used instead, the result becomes 303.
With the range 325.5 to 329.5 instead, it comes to 326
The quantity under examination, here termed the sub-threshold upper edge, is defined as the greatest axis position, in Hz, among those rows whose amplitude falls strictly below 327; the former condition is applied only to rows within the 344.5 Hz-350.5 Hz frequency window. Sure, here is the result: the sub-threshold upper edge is 350.0 Hz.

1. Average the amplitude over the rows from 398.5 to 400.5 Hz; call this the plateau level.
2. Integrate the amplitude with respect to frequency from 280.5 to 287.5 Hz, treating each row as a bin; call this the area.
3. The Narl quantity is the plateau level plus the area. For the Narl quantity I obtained 3018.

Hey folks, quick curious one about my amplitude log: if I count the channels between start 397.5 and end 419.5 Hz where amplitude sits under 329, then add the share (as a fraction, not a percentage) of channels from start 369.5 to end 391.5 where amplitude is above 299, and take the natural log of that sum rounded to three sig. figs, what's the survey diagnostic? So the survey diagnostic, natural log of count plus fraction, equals 3.12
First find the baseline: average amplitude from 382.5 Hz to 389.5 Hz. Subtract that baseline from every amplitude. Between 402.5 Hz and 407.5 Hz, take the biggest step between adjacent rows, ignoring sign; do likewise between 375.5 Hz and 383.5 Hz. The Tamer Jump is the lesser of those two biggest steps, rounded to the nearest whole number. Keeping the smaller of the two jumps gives 28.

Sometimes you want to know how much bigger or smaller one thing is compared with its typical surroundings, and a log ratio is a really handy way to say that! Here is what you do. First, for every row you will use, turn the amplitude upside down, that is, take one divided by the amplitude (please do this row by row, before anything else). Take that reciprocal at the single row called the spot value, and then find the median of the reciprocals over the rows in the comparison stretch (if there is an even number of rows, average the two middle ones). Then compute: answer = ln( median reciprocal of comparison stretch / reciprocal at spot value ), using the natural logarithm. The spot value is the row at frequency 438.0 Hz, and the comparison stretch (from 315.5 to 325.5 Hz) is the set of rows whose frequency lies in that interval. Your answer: -0.17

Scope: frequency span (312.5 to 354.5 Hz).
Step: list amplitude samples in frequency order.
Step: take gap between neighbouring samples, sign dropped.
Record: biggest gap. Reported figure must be 44.9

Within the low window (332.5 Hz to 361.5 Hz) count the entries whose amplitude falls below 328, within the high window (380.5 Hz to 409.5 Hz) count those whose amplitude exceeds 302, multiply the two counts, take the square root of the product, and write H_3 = 14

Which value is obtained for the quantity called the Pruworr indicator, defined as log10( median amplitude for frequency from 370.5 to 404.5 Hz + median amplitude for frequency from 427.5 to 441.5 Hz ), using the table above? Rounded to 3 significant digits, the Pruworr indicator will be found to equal 2.75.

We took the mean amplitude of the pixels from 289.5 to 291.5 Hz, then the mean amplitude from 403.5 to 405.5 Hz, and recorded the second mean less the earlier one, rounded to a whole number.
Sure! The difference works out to -87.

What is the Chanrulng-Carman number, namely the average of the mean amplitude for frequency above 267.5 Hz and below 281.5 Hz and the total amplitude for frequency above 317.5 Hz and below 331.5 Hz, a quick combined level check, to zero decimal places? 2411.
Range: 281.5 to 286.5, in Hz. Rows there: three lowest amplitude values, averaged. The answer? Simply 370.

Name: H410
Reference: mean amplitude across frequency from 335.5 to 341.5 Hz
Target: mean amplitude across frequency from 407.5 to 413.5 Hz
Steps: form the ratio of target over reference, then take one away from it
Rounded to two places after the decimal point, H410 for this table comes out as -0.18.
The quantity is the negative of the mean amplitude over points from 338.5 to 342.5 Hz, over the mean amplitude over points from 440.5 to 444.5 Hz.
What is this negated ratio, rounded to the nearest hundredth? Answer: -1.31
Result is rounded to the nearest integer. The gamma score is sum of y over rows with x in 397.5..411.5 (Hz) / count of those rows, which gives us 284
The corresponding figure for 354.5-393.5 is 307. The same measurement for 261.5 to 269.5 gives 344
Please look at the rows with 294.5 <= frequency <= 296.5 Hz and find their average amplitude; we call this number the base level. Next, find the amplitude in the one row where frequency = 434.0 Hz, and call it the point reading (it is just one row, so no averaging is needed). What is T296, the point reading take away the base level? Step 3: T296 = -58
